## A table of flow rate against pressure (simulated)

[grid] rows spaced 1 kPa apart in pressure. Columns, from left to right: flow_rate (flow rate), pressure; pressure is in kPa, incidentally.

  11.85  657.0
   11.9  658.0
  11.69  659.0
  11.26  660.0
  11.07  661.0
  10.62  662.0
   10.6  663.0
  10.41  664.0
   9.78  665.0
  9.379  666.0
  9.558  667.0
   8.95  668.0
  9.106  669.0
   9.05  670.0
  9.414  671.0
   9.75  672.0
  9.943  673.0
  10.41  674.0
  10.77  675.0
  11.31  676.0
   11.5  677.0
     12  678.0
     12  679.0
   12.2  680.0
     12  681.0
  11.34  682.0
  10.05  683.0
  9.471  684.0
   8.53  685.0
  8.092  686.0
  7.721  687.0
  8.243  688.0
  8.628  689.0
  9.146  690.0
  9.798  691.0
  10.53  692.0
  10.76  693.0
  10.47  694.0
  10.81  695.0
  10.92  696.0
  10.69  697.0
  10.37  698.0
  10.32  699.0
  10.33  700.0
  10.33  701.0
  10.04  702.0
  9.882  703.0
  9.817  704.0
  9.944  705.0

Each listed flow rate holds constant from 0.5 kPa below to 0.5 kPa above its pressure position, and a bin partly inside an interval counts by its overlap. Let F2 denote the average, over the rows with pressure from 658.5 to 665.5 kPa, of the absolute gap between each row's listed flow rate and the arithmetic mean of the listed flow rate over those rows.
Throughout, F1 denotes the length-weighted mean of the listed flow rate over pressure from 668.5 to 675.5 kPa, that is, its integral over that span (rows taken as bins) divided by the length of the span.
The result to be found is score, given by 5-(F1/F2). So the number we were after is -15.2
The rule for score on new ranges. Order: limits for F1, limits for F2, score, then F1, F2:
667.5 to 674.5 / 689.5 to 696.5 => -14.0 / 9.5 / 0.50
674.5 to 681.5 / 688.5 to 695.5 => -11.4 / 11.7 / 0.71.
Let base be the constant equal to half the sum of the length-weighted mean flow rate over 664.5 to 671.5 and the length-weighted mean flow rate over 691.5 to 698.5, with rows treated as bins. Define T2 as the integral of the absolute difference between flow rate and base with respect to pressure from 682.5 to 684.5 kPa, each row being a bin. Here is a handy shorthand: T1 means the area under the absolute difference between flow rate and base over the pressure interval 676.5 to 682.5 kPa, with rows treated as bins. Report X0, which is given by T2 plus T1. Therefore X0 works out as 11.7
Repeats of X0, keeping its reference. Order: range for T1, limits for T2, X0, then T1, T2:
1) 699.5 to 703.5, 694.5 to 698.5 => 3.7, 0.8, 2.9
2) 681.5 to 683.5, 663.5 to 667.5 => 3.1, 1.4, 1.7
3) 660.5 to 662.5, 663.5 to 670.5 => 6.2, 1.7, 4.5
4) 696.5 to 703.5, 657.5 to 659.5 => 5.9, 2.3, 3.6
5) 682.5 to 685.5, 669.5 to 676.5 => 6.4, 2.0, 4.3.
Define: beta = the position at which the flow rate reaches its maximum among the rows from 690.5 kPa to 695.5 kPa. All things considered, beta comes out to 695.0 kPa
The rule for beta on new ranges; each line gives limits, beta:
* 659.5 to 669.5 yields 660.0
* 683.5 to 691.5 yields 691.0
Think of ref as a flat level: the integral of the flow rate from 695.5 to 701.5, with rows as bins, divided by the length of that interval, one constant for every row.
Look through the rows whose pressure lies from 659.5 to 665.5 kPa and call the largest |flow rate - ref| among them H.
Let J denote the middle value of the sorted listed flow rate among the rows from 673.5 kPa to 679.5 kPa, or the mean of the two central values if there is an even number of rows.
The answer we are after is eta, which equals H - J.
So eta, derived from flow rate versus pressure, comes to -10.6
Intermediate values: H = 0.77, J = 11.4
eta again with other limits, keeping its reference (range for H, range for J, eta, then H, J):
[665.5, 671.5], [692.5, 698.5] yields -9.2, 1.54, 10.7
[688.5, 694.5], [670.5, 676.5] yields -8.3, 1.87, 10.2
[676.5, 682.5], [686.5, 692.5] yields -7.2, 1.71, 8.9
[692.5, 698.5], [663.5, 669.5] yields -9.0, 0.43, 9.5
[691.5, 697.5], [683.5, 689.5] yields -8.0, 0.43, 8.4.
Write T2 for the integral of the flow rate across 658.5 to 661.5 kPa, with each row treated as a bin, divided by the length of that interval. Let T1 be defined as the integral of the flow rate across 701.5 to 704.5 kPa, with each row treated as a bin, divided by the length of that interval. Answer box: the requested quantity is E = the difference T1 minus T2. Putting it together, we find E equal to -1.4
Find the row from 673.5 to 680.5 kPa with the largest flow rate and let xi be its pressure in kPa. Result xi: 680.0 kPa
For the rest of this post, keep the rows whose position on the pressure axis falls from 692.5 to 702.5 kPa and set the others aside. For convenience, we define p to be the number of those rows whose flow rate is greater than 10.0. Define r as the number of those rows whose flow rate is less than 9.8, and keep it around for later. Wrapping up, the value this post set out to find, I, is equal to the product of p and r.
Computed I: 0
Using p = 10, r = 0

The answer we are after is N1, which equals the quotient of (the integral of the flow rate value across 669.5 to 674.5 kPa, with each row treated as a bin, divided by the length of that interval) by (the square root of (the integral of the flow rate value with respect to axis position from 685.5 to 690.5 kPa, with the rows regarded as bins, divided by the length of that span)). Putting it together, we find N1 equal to 3.4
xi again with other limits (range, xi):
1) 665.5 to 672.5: 672.0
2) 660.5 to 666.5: 661.0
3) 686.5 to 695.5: 695.0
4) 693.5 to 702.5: 696.0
